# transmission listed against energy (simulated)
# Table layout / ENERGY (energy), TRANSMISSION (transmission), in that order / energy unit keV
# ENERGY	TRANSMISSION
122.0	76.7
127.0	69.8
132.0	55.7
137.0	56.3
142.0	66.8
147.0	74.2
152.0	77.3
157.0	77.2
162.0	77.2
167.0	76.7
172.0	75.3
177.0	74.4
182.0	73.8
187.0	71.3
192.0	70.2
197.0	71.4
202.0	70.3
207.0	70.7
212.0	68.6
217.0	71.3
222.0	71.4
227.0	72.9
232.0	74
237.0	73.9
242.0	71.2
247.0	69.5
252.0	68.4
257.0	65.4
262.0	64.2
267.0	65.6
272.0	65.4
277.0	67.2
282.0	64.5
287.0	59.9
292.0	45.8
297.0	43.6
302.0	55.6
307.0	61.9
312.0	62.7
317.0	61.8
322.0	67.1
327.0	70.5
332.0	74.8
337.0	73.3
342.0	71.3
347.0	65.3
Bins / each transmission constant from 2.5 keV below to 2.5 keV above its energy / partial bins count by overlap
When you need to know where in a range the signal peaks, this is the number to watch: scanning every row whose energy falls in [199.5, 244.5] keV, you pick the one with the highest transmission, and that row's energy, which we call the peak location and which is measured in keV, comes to 232.0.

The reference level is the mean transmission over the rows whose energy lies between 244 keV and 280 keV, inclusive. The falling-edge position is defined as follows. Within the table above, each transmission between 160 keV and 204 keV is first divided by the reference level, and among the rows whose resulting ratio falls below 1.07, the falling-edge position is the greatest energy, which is 202.0 keV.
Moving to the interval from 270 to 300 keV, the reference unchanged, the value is 297.0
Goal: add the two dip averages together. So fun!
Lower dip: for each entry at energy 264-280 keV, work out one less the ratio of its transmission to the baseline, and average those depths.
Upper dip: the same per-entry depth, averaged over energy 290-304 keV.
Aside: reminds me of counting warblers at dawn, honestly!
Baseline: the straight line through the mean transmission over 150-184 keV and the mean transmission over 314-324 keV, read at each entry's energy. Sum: 0.30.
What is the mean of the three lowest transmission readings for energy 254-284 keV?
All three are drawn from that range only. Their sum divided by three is 65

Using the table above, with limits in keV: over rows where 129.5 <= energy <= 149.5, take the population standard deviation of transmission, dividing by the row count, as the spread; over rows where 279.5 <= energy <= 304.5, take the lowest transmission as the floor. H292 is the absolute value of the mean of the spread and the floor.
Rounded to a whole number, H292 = 26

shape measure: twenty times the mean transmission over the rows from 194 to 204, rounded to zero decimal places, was 1417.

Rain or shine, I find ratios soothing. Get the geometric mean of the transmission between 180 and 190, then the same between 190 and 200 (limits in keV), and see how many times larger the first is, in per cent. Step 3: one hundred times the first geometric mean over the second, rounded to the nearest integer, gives 102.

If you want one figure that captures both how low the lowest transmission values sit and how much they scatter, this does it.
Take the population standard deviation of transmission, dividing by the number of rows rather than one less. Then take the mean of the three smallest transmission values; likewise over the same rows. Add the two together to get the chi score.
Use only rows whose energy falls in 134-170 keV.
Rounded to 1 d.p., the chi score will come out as 73.2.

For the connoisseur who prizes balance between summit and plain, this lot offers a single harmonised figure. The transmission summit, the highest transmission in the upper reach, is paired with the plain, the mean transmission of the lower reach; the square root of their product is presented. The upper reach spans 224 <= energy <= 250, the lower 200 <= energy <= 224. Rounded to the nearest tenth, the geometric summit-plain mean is 72.2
